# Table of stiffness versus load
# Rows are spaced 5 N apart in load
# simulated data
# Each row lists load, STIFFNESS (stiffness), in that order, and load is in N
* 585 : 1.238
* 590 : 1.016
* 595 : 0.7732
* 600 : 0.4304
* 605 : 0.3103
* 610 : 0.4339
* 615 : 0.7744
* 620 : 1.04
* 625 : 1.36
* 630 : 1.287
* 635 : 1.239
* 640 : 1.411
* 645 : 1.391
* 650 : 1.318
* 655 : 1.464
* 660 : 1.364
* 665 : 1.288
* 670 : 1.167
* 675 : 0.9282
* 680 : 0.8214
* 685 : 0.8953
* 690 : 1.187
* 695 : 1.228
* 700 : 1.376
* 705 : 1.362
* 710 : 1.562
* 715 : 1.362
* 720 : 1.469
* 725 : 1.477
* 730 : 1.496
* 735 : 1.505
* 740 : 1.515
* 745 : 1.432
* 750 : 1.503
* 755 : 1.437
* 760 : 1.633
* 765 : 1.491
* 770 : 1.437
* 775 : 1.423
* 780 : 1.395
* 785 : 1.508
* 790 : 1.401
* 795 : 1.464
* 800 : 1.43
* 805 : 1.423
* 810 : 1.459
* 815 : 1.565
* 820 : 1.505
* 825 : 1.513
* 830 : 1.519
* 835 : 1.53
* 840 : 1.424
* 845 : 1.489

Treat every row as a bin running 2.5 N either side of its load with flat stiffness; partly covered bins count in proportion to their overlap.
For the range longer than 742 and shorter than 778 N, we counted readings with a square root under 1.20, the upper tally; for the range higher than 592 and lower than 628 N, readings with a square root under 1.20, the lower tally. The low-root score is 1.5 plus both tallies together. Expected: 12.5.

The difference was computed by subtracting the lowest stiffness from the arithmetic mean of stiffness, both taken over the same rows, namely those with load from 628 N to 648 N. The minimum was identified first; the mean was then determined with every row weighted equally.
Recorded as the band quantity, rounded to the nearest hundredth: 0.09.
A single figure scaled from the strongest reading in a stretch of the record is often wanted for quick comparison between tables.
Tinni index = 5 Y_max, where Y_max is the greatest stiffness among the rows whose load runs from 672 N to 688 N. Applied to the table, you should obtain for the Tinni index 4.6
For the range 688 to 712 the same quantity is 7.8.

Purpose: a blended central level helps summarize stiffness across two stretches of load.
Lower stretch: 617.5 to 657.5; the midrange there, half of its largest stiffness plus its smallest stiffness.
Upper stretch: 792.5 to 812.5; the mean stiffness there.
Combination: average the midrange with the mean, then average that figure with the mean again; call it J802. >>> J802 1.40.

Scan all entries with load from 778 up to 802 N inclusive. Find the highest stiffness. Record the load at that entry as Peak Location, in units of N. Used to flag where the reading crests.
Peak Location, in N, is 785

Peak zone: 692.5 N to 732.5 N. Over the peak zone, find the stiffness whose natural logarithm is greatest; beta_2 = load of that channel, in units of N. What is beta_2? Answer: 710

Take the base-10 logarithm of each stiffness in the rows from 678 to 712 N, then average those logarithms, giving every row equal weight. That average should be 0.071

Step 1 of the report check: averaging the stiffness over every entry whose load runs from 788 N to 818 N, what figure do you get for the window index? 1.46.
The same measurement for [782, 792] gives 1.45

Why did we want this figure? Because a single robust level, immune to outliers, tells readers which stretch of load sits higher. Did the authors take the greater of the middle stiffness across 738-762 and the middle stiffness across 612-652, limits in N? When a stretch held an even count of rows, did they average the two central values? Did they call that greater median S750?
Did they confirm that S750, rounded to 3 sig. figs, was 1.50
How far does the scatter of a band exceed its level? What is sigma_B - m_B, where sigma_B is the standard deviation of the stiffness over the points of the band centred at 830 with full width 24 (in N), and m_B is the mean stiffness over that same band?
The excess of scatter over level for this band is -1.46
